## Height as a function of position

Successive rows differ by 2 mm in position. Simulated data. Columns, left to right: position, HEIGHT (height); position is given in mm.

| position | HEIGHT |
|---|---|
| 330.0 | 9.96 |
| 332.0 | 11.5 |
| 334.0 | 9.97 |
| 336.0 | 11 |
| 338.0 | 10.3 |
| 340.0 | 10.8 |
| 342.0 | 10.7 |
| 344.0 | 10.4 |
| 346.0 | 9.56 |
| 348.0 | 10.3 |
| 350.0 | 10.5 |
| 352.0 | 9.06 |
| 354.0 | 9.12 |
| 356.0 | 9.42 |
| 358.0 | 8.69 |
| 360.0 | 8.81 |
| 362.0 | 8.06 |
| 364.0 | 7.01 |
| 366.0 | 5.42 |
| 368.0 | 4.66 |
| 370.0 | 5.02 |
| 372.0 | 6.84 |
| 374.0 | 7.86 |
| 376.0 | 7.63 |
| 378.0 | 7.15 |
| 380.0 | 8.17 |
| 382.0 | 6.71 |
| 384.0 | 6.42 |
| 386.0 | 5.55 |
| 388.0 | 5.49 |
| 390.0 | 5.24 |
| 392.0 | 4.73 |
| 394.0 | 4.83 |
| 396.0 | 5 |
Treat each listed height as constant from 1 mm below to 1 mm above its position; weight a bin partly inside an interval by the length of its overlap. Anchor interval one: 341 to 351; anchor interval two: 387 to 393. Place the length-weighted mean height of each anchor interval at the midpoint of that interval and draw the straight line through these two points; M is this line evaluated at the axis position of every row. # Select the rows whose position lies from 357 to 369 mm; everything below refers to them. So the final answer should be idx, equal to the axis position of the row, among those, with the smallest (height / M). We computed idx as 368.0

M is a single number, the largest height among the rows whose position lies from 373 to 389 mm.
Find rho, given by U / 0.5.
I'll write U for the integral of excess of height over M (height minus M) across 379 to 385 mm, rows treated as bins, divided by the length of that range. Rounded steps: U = -1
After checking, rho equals -2.1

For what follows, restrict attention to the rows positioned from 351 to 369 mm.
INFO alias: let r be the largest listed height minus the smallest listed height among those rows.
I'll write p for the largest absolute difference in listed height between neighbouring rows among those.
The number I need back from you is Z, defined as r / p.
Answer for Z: 3.0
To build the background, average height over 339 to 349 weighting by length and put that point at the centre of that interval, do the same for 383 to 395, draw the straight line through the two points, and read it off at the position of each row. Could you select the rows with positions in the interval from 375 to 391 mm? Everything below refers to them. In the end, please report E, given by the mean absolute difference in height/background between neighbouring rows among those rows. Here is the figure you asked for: 0.082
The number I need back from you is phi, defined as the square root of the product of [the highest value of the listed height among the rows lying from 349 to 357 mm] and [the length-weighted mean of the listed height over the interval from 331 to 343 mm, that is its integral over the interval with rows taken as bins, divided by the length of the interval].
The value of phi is 10.6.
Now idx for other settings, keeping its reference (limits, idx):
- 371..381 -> 372.0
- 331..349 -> 334.0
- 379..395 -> 392.0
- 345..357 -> 346.0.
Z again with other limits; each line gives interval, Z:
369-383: 1.7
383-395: 1.9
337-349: 1.5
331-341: 1.0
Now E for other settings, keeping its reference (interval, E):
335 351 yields 0.047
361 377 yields 0.125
